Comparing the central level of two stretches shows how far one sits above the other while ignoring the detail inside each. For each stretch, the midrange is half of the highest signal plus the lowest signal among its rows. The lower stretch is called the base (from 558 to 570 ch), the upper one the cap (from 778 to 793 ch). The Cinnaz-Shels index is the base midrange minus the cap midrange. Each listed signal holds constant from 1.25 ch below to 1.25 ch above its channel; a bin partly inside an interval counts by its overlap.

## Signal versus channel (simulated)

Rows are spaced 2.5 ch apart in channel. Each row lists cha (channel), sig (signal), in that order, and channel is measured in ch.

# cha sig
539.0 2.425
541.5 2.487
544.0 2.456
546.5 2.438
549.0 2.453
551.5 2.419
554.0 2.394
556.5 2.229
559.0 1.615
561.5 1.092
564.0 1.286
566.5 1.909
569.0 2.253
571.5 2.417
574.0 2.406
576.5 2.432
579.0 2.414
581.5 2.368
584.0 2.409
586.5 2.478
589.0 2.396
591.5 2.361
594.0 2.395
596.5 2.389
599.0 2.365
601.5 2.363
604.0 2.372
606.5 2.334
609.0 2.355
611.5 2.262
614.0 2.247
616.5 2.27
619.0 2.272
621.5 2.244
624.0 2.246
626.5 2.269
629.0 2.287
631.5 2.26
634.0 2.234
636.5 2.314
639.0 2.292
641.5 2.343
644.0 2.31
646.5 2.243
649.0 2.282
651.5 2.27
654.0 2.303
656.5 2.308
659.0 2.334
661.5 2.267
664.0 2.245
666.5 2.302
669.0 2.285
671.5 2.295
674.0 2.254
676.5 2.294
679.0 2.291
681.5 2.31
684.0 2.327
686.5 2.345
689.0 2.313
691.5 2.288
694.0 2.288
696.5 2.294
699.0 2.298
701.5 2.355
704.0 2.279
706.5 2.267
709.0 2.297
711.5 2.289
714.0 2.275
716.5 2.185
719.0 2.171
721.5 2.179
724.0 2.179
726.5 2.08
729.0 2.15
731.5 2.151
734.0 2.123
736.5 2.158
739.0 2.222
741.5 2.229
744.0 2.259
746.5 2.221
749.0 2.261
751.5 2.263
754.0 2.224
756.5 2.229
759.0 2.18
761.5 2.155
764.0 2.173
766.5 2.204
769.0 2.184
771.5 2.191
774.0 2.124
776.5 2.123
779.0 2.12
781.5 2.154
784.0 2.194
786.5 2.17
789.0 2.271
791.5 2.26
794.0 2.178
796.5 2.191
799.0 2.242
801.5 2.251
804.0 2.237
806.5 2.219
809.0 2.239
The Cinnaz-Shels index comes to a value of -0.52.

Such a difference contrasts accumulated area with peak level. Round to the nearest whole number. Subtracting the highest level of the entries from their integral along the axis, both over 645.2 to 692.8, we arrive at 107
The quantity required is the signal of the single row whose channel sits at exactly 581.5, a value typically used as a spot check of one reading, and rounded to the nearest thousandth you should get 2.368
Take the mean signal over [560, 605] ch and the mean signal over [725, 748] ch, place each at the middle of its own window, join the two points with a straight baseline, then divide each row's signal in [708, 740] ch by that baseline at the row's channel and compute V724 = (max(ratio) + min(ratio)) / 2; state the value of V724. 1.00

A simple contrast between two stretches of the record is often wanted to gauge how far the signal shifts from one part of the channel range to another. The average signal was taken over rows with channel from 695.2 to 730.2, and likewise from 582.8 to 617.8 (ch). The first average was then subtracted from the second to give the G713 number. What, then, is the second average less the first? 0.12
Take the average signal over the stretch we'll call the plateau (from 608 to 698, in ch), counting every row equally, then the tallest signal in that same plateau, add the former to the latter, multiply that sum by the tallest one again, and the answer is 10.9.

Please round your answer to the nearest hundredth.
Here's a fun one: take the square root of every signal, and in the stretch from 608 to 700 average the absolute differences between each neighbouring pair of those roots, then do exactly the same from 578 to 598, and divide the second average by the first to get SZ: 1.56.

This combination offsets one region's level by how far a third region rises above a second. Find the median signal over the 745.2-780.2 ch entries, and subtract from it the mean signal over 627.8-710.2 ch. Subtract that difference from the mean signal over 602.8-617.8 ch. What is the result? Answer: 2.41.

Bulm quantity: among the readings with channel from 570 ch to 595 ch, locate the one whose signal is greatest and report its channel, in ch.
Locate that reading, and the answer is 586.5 ch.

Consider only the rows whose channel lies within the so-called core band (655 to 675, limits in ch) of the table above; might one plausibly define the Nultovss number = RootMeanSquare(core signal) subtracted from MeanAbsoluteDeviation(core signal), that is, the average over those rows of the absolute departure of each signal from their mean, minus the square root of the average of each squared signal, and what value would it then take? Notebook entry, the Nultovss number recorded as -2.26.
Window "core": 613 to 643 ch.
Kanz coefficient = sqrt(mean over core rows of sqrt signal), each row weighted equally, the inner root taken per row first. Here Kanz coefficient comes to 1.23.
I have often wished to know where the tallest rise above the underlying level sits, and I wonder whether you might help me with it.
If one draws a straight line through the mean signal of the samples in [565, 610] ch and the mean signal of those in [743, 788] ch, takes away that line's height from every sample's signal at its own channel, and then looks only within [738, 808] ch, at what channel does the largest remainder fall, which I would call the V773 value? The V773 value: 789.0 ch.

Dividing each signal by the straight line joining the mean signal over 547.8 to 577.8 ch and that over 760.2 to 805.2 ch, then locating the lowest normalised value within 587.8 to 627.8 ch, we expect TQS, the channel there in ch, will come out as 621.5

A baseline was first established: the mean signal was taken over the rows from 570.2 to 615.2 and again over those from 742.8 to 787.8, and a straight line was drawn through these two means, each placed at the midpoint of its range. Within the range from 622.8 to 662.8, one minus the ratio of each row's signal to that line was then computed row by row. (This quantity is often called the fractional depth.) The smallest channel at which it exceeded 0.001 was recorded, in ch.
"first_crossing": 624.0 ch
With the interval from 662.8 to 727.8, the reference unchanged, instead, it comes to 664.0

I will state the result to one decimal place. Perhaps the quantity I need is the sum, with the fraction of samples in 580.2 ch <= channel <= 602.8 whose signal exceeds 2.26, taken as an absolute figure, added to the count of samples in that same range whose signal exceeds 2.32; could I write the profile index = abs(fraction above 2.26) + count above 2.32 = 10.0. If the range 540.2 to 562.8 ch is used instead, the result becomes 6.7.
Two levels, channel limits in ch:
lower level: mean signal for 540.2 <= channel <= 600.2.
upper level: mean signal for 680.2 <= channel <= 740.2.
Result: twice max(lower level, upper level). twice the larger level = 4.49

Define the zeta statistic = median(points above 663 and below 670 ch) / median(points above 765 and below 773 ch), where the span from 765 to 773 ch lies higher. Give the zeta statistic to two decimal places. 1.04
